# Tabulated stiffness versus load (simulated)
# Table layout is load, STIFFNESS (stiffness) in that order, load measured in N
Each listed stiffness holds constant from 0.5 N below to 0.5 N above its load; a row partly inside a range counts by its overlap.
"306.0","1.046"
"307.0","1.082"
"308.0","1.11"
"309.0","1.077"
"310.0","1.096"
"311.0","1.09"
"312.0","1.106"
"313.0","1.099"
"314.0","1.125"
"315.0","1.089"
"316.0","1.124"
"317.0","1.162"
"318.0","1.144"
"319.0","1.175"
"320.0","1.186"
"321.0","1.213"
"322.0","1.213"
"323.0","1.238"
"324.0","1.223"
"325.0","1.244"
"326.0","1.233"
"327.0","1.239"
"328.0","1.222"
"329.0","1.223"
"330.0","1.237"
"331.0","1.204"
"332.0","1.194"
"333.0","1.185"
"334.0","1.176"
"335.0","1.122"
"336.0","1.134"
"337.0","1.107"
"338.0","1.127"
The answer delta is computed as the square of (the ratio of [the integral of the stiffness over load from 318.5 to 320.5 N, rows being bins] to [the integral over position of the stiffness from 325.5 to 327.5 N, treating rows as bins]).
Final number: 0.91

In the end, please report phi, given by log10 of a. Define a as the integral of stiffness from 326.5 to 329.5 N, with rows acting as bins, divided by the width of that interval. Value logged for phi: 0.089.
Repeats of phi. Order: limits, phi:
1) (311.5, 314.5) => 0.045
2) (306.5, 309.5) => 0.037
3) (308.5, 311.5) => 0.036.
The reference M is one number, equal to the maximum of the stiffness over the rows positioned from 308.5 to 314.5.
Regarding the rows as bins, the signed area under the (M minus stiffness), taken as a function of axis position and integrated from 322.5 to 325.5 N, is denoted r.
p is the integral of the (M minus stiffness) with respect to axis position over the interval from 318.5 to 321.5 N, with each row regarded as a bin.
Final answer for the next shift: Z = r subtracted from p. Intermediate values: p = -0.20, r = -0.33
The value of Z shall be 0.1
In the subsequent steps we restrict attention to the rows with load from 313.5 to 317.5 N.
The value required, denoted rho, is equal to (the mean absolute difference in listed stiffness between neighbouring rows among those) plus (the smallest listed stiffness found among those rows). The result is 1.13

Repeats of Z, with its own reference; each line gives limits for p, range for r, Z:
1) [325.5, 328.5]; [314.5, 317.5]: -0.3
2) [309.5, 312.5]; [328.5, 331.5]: 0.4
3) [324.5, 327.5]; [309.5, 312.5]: -0.4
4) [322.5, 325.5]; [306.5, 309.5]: -0.4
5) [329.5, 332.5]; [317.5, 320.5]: -0.1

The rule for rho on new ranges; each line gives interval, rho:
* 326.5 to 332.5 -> 1.21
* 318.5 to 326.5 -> 1.19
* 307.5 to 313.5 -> 1.09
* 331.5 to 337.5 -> 1.13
